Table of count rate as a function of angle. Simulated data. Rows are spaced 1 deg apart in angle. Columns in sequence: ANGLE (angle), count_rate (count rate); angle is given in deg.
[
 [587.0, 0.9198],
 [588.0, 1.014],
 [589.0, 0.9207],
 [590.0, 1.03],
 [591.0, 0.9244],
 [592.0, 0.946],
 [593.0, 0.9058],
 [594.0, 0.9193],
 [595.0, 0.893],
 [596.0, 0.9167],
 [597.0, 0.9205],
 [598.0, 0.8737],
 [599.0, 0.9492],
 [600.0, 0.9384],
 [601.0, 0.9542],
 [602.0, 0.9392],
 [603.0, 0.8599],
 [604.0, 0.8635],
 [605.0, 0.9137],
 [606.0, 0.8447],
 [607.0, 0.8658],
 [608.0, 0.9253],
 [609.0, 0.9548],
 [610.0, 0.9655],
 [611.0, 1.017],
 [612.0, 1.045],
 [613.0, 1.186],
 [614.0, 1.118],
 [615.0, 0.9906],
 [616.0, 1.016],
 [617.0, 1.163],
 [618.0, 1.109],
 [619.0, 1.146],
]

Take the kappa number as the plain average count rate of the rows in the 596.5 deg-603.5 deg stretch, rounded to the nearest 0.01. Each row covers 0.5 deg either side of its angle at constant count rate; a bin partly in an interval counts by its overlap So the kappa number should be 0.92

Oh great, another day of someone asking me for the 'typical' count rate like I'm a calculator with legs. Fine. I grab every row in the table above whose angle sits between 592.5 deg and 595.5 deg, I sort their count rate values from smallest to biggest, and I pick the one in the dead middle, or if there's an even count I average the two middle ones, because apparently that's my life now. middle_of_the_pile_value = 0.91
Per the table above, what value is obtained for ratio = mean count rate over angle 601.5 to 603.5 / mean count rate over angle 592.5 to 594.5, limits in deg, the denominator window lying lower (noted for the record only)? 0.99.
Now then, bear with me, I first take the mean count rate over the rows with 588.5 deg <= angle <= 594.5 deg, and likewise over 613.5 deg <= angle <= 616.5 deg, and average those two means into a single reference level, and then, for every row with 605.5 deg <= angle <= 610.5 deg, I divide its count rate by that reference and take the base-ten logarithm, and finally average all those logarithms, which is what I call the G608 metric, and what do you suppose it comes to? -0.037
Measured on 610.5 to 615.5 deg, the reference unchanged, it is 0.033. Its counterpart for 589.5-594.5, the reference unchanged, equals -0.021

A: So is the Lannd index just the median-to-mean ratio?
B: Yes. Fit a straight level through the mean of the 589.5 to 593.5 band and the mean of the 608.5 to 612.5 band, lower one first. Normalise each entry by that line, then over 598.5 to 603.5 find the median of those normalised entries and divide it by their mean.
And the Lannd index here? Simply 1.01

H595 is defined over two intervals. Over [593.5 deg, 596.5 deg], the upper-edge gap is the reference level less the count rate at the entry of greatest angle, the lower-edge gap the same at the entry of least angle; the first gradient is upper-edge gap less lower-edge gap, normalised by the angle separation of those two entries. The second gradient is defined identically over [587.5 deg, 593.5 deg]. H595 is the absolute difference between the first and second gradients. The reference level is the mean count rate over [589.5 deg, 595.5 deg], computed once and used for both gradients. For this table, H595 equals 0.020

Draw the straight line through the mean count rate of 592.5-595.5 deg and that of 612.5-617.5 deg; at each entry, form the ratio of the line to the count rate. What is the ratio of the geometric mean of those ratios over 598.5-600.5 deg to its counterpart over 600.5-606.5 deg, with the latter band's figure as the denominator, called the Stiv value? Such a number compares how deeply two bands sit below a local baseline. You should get 0.91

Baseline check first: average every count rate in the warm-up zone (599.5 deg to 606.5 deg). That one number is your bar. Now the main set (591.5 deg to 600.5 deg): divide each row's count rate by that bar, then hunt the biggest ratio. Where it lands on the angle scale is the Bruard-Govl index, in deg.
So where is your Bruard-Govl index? 599.0 deg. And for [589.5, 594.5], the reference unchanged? 590.0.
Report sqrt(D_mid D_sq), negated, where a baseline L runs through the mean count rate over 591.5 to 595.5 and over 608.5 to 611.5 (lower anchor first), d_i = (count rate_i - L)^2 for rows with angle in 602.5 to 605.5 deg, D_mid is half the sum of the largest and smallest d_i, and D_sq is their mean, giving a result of -0.0059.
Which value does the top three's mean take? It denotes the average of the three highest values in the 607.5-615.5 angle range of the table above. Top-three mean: 1.116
